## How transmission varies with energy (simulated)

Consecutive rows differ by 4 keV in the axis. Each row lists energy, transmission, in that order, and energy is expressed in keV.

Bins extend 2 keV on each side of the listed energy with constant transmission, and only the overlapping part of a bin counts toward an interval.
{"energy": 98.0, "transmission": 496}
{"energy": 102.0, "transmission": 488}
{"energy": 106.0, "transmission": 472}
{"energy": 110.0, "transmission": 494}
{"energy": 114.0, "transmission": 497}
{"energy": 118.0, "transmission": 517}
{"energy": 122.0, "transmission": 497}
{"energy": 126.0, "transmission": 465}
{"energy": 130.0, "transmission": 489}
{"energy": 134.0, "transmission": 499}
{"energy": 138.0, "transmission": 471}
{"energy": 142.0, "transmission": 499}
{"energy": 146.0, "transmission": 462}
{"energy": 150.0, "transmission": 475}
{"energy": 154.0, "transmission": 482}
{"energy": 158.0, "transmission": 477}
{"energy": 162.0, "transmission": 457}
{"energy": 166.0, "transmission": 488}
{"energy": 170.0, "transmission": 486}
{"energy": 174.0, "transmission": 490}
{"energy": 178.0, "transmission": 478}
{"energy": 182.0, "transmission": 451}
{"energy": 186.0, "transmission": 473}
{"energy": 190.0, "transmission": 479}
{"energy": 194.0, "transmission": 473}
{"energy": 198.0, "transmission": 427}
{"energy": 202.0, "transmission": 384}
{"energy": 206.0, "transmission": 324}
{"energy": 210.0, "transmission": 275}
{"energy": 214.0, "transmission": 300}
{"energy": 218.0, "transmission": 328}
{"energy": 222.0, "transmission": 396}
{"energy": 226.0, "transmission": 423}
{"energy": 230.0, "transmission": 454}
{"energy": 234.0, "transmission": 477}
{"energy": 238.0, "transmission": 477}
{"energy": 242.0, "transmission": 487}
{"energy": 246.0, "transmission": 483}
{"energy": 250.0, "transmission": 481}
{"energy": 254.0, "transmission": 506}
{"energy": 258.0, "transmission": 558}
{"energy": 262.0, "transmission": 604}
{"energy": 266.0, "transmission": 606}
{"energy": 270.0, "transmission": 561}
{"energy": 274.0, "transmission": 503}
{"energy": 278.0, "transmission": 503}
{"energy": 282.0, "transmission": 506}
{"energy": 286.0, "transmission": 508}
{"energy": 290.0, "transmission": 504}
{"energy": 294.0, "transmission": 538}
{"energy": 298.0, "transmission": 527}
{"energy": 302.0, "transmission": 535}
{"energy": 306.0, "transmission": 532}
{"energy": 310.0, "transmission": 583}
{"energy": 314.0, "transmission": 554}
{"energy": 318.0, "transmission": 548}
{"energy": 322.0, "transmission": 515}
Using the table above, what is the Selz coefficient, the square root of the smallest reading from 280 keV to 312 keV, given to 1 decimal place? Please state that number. 22.4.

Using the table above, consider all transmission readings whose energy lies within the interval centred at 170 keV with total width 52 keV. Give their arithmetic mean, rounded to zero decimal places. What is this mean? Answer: 475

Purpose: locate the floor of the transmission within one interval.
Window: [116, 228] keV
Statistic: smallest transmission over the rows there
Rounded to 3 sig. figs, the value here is 275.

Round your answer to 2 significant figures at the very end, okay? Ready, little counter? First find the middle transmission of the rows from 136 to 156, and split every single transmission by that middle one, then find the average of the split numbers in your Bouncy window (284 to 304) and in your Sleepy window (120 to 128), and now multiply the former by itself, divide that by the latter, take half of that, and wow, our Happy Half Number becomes 0.60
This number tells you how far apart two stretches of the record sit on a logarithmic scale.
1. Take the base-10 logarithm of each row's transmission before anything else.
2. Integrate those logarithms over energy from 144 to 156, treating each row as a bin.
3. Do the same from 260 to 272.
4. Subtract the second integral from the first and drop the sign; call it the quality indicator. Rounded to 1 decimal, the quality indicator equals 1.2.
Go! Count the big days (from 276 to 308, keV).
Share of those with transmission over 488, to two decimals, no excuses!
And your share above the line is 1.00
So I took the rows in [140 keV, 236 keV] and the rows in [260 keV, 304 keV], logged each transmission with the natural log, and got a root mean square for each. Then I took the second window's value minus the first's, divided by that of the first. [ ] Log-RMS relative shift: 0.036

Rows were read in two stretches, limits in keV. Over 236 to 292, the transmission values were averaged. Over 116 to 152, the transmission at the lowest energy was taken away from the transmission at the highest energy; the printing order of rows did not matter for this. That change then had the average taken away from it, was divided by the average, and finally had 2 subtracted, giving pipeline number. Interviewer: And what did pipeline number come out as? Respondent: -3.08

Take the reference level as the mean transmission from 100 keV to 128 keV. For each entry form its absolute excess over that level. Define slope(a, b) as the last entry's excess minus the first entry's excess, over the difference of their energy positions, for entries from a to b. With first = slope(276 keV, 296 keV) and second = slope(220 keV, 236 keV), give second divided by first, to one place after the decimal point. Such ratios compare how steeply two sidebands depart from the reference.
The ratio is -3.1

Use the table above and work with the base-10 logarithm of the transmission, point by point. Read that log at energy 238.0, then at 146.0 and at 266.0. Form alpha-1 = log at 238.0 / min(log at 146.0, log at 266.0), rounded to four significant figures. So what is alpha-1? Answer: 1.005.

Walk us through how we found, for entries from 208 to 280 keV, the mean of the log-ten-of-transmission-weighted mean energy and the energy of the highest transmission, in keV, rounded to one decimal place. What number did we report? 255.3 keV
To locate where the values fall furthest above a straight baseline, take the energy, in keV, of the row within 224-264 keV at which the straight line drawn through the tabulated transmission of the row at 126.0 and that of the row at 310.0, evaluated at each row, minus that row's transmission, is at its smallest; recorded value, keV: 262.0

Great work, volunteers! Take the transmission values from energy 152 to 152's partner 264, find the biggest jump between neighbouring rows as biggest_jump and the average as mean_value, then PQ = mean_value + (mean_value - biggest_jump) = 833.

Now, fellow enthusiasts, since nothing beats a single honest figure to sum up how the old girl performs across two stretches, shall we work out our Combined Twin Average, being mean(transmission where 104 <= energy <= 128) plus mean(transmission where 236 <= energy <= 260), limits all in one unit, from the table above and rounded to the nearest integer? 989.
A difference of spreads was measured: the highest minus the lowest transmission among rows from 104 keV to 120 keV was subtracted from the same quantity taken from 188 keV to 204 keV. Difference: 50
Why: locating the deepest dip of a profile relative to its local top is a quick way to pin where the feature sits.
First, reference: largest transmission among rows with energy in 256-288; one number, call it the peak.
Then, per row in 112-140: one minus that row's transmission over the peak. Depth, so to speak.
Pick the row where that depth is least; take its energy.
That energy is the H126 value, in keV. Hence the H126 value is 118.0 keV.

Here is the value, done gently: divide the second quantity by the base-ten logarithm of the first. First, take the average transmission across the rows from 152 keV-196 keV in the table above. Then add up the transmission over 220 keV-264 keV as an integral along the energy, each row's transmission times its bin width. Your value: 7987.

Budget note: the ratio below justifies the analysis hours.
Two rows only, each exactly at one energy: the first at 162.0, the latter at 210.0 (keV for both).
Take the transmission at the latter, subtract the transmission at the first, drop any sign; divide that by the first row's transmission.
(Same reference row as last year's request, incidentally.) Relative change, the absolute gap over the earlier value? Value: 0.40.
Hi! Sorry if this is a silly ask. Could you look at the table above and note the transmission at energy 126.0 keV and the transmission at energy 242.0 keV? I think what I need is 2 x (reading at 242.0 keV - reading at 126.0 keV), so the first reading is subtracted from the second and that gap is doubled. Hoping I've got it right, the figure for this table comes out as 44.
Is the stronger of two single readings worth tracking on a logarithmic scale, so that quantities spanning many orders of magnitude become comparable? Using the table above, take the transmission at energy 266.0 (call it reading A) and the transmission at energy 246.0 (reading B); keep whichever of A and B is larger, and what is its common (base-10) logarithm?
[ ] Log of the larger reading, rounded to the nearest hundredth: 2.78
